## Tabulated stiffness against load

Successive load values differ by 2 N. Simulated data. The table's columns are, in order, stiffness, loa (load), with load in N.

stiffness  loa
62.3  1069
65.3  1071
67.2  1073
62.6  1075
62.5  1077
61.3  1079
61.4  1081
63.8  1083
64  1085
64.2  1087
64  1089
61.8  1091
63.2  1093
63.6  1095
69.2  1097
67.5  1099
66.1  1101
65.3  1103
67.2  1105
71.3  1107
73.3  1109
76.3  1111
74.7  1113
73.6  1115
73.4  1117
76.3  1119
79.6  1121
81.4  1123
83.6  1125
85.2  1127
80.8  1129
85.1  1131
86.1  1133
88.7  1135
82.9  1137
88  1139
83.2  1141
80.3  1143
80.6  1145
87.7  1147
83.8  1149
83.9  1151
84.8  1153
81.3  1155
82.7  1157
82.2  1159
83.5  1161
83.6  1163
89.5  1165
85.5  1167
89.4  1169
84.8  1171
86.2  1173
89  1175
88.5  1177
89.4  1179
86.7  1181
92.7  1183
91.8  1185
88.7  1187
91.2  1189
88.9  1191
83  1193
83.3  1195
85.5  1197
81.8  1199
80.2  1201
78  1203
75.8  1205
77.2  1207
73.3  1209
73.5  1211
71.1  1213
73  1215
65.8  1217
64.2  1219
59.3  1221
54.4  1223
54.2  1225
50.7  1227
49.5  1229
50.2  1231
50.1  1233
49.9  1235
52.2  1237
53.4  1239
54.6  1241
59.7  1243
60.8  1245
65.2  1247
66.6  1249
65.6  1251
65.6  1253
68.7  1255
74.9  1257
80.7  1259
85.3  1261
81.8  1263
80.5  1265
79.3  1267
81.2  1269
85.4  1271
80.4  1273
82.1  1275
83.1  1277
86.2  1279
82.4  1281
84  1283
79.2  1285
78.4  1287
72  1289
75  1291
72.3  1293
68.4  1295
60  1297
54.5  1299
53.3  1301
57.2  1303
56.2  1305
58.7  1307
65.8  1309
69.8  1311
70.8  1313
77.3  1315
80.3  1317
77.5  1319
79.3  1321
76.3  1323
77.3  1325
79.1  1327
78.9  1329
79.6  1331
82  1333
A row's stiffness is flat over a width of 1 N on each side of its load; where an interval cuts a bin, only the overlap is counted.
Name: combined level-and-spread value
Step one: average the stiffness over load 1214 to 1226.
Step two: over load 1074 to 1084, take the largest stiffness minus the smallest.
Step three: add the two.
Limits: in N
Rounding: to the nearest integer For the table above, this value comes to 64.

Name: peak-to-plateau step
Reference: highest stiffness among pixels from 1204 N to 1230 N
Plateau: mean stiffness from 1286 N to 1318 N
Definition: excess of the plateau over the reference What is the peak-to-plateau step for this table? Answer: -10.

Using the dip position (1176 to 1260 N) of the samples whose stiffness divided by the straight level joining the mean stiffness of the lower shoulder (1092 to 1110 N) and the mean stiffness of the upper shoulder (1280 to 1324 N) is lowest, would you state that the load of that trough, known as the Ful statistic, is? 1229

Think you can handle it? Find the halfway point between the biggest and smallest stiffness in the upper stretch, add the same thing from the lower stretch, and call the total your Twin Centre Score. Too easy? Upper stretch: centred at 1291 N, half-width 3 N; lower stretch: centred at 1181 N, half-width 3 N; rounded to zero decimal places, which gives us 163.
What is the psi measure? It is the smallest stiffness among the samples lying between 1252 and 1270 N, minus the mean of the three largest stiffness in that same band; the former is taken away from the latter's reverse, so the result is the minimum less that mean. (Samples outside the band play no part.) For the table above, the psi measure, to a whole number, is -17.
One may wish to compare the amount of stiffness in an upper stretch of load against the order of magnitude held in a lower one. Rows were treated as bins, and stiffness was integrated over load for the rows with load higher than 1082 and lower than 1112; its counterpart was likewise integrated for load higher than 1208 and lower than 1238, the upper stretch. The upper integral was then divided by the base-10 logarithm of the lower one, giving 540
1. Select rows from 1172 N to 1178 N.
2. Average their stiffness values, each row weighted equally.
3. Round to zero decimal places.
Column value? 88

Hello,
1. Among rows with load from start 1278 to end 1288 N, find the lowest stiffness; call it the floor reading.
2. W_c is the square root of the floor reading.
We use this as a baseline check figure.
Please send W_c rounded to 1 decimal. 8.9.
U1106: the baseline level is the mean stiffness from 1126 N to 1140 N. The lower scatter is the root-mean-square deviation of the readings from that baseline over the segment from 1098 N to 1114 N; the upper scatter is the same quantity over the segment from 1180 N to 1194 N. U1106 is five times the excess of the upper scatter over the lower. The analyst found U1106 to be -53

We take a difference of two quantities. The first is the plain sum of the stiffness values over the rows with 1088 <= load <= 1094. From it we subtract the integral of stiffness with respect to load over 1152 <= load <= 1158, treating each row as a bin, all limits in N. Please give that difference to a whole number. -309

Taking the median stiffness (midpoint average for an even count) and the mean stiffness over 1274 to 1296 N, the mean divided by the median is 0.991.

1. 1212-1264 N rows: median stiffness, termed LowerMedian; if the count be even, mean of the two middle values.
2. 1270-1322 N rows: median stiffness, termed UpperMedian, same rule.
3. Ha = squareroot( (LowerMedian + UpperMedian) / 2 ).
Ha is 8.33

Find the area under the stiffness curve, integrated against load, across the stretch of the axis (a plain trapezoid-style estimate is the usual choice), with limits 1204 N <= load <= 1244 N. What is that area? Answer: 2424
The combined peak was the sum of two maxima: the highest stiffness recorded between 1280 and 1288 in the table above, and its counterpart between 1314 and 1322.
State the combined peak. 164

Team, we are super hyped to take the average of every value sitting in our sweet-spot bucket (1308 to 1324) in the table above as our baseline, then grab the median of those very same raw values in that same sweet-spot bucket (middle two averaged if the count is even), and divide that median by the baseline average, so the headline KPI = 1.029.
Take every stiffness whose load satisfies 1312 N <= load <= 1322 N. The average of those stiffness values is 77.0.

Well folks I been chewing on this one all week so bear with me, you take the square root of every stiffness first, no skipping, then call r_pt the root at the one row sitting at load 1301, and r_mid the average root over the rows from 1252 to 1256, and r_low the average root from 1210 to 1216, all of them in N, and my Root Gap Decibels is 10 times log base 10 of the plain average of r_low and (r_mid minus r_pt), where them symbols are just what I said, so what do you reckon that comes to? 6.7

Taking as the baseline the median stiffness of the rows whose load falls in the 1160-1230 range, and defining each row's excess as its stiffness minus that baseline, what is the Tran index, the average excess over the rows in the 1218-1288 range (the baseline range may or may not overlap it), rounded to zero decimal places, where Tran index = -15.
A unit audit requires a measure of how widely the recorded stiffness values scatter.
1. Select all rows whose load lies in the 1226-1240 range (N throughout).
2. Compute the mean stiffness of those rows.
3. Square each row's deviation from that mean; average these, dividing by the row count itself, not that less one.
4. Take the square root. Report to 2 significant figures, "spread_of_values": 1.3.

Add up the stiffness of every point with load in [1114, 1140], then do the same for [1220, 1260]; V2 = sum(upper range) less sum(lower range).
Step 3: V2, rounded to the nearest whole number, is 122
